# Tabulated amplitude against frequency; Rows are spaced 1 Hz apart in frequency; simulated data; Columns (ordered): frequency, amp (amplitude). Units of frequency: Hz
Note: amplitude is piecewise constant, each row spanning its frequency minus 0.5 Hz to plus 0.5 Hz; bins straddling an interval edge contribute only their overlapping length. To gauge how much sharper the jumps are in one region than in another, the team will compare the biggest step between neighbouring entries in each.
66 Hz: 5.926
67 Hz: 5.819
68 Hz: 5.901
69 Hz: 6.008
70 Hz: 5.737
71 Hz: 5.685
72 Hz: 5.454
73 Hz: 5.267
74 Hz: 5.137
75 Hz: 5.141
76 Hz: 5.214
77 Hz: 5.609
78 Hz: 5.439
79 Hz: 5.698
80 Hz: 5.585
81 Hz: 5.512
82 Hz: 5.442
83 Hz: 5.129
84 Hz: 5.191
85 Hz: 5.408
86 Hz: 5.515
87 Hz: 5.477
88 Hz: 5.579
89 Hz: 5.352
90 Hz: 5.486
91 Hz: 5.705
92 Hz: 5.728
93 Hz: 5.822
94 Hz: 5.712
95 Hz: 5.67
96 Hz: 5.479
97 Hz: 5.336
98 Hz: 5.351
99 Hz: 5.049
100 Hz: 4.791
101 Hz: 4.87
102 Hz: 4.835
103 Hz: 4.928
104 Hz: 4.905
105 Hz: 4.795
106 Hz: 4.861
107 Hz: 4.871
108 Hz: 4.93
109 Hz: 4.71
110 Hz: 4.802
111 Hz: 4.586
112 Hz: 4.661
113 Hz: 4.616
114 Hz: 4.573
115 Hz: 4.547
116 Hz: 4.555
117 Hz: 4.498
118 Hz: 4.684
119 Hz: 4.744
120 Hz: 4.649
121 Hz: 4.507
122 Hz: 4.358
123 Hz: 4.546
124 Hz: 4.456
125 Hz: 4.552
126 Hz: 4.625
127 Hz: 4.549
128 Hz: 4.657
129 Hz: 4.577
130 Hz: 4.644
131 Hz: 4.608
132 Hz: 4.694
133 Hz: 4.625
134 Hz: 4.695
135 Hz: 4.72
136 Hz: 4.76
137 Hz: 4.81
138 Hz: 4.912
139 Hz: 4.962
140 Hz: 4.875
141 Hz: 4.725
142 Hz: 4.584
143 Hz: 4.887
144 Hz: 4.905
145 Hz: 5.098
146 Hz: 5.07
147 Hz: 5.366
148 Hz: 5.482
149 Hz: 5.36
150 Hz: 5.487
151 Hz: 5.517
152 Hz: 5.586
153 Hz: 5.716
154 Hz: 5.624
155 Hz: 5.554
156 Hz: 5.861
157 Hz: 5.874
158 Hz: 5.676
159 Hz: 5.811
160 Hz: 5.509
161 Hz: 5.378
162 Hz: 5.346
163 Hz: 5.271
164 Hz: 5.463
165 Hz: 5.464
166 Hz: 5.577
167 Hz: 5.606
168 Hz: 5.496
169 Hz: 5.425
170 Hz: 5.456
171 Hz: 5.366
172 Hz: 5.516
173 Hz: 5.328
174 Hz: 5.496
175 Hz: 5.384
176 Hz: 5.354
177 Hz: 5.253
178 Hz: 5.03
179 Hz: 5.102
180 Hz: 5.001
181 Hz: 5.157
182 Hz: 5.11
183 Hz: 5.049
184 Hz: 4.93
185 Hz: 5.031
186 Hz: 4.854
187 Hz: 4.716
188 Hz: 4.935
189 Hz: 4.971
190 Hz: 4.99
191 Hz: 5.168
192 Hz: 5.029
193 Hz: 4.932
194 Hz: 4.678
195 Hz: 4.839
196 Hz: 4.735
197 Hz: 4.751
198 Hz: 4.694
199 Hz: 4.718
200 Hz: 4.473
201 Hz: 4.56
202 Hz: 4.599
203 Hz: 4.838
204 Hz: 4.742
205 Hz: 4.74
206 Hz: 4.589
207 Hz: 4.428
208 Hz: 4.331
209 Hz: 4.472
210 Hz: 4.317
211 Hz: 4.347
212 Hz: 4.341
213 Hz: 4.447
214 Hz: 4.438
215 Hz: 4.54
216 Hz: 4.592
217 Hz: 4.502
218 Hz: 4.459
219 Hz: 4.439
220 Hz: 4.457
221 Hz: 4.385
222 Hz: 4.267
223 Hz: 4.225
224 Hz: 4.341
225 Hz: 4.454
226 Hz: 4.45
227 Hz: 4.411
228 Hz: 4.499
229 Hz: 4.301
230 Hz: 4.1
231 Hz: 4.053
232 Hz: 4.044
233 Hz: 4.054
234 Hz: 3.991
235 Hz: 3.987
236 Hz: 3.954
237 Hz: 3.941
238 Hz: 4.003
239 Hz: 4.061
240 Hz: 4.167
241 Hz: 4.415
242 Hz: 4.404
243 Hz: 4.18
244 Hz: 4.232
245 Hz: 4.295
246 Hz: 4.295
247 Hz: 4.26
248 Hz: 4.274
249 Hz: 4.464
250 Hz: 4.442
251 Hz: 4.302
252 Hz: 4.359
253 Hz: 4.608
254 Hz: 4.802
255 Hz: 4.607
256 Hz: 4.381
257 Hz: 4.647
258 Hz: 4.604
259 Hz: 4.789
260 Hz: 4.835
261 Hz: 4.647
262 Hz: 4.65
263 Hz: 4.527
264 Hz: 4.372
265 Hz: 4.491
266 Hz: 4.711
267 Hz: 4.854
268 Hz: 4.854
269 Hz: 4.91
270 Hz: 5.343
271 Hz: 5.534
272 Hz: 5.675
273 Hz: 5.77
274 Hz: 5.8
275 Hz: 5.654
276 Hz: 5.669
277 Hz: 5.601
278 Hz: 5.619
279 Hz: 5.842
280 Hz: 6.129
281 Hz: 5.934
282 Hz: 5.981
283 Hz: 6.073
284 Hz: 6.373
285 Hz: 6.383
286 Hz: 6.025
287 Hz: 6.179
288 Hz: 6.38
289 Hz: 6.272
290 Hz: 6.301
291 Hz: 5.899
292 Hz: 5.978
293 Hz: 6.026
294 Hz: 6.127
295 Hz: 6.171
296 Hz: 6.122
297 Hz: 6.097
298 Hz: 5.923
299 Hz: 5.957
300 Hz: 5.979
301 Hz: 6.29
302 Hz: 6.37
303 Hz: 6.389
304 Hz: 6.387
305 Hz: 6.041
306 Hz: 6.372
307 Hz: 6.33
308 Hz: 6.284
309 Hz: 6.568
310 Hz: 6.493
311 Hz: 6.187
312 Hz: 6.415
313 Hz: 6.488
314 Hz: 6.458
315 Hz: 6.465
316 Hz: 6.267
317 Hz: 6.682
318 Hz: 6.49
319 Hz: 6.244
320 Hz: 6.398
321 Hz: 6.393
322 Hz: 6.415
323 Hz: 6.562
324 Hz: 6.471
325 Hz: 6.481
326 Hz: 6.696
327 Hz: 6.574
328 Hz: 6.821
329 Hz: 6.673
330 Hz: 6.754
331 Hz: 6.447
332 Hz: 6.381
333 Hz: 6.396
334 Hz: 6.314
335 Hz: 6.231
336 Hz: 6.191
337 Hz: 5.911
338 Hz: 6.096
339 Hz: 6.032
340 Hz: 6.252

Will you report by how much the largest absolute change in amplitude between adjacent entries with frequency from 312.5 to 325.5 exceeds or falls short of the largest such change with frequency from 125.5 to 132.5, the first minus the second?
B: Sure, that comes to 0.31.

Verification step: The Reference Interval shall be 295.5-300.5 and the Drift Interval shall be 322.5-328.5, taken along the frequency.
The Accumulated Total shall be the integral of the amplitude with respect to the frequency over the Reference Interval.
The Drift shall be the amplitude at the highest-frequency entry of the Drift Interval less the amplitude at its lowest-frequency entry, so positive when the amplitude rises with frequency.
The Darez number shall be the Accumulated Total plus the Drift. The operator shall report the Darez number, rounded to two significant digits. 30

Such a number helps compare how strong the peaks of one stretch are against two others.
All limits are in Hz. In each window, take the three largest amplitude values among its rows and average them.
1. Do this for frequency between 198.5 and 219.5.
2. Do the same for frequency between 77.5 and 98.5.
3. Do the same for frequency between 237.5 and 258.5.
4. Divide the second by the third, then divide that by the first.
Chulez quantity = 0.257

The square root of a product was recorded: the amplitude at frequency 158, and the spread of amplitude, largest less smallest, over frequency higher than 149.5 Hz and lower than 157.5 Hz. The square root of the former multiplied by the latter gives 1.48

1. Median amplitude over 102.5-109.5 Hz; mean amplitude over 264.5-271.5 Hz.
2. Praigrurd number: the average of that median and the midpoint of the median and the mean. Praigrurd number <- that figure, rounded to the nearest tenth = 4.9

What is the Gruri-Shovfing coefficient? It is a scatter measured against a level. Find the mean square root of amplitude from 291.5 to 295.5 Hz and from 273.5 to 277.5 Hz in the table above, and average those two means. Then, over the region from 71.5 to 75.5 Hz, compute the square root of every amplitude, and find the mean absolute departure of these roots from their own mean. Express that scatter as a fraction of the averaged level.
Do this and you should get 0.010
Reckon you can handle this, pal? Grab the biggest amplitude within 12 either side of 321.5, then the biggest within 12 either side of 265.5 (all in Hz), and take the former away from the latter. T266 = -1.0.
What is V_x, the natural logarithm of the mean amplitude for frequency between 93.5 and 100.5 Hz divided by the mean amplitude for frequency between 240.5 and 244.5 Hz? 0.2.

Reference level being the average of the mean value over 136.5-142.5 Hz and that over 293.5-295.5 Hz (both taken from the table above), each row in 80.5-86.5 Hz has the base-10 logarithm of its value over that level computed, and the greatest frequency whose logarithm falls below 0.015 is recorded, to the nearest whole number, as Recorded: 86 Hz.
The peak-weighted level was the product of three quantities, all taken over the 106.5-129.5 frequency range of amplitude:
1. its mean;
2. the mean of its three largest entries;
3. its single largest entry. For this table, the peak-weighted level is 111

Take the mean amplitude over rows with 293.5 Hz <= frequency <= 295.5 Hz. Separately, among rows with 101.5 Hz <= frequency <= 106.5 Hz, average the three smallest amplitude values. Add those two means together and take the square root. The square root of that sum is 3.31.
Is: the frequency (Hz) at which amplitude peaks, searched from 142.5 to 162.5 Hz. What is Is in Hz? 157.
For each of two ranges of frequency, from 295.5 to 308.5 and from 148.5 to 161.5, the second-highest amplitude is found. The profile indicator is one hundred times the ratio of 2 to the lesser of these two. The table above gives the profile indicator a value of 34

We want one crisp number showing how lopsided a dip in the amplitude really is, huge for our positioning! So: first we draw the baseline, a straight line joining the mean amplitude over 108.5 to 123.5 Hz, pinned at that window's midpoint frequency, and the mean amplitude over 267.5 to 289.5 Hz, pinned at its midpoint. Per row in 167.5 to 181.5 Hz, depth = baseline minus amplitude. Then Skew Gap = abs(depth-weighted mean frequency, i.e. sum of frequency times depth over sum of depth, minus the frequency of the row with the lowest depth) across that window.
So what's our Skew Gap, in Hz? 4.0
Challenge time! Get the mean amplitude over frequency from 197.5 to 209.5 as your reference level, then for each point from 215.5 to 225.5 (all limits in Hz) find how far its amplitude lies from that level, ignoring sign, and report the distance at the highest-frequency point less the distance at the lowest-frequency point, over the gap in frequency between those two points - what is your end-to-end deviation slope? 0.015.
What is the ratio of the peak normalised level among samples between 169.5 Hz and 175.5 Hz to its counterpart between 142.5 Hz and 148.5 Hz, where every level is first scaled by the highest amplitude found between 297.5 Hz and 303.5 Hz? 1.01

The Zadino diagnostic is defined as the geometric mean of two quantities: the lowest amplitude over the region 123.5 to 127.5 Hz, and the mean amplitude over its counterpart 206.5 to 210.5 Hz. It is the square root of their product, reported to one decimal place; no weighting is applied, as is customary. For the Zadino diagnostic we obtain 4.4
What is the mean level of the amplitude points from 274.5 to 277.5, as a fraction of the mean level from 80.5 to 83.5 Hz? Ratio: 1.05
